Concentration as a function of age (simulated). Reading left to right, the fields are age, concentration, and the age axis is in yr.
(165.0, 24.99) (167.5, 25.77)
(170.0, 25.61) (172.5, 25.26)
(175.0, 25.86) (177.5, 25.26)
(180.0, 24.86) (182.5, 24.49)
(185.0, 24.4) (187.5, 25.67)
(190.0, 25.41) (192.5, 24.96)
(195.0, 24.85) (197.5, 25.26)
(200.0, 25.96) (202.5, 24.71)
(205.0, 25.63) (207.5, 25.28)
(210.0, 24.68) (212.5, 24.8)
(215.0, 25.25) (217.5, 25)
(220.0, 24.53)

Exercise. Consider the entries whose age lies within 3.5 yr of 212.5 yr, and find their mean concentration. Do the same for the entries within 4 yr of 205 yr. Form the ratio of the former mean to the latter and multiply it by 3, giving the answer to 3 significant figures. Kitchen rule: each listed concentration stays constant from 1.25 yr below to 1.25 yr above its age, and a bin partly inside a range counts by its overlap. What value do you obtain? 2.96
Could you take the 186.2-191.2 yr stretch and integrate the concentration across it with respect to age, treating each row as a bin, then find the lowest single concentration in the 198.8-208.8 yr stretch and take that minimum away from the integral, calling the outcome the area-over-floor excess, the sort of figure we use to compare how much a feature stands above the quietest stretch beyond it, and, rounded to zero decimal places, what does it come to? 103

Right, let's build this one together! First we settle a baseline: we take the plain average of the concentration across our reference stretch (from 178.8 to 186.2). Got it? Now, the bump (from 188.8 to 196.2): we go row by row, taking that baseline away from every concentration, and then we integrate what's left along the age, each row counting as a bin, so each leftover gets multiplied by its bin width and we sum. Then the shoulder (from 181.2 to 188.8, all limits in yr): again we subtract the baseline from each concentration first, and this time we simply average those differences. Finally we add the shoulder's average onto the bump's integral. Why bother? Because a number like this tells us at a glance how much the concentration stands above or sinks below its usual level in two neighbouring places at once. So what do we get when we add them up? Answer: 3.9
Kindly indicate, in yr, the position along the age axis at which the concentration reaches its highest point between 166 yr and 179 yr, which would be 175.0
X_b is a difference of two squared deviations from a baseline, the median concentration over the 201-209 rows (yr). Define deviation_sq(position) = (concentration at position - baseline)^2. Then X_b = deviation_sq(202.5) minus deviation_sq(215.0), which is 0.3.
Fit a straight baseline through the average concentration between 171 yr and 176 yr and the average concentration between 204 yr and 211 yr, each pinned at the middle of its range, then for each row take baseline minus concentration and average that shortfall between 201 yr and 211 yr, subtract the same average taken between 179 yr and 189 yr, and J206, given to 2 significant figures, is -0.46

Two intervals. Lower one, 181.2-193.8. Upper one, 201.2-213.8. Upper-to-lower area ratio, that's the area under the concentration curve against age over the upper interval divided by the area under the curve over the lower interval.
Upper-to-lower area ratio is 1.00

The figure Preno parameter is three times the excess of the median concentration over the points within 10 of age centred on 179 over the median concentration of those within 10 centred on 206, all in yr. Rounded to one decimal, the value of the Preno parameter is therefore 0.2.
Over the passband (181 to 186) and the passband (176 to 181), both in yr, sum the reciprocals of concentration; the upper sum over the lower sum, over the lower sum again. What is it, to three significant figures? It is 12.8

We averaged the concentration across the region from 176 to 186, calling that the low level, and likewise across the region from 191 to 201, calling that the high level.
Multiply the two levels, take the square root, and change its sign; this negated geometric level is -25.0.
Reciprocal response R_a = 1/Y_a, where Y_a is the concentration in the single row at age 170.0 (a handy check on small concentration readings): 0.0390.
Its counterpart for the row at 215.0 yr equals 0.0396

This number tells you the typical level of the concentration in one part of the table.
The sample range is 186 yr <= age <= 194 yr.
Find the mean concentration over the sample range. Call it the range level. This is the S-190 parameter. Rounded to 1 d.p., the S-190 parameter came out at 25.3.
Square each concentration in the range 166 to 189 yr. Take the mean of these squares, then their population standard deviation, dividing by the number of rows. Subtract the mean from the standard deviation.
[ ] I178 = -611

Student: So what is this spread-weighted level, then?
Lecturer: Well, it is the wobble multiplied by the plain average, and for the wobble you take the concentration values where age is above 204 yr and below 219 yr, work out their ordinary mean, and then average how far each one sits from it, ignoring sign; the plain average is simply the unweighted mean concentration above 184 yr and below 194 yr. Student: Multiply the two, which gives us 7.0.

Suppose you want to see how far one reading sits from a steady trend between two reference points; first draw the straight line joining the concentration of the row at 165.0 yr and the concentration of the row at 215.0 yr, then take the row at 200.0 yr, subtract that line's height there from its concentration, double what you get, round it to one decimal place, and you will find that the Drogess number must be 1.6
